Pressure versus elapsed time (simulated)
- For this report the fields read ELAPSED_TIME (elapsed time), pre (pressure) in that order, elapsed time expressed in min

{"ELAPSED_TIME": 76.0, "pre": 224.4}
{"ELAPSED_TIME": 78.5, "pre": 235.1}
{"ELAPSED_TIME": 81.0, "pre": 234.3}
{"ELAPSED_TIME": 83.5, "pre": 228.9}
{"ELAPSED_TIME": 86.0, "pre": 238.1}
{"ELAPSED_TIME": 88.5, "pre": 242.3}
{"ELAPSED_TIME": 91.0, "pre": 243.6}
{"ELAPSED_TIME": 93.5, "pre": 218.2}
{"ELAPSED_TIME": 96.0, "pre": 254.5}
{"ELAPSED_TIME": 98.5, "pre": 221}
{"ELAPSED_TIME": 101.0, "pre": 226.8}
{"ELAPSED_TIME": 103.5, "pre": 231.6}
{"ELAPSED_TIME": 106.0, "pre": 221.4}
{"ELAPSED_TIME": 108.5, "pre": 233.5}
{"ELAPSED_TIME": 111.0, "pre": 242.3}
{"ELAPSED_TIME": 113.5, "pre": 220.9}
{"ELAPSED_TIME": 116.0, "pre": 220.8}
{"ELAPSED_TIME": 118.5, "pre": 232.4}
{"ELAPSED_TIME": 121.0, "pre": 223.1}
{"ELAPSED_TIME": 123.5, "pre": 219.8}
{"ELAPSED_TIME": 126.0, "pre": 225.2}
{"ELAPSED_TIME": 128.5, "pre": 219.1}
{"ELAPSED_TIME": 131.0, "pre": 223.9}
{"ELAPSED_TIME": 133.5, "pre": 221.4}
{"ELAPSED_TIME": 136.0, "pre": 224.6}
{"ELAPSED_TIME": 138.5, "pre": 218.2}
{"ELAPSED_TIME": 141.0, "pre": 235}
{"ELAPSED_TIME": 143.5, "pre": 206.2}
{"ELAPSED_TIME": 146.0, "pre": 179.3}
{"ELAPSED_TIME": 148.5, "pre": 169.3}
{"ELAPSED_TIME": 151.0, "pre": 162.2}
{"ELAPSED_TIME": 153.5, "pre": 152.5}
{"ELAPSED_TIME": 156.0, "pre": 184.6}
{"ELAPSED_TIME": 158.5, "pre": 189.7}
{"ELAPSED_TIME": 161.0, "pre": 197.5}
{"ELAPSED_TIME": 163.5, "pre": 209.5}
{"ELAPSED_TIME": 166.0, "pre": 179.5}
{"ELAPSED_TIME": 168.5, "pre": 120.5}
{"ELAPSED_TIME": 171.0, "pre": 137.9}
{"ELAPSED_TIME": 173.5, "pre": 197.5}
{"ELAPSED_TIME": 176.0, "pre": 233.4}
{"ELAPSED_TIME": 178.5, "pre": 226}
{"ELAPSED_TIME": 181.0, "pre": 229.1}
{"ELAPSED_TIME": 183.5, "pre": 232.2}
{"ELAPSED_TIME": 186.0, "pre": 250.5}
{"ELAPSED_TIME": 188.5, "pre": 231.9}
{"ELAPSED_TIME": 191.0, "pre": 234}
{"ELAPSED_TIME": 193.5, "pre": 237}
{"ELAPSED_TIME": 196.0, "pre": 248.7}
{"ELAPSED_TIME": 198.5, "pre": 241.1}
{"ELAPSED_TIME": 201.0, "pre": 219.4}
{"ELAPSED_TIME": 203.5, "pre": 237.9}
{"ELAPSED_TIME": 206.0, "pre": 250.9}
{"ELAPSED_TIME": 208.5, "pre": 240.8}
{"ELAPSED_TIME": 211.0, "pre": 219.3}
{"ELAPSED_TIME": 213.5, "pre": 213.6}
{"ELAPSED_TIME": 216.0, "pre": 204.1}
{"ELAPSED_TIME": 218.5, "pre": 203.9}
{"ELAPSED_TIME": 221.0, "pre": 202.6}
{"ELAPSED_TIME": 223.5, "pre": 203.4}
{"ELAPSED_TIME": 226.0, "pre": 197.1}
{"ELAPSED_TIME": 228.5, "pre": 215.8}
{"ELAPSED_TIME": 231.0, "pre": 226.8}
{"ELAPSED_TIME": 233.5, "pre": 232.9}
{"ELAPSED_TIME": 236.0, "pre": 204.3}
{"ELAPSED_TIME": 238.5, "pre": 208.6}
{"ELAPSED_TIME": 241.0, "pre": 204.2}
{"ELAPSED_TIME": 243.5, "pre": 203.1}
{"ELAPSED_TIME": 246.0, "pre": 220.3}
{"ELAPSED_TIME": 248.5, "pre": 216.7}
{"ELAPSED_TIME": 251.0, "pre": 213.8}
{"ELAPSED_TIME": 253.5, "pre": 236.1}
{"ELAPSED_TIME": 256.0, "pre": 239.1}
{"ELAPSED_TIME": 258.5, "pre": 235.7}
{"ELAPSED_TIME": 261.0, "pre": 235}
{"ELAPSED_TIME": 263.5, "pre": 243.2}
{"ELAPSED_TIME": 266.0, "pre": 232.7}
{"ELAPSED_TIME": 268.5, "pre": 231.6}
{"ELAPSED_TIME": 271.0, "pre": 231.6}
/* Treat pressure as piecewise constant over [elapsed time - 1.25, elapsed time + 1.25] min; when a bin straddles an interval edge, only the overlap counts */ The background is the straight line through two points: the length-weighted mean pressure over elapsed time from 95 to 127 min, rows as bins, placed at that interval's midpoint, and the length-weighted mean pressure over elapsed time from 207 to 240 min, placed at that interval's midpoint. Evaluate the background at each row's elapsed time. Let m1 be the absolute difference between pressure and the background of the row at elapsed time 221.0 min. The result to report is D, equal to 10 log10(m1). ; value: 10.5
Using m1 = 11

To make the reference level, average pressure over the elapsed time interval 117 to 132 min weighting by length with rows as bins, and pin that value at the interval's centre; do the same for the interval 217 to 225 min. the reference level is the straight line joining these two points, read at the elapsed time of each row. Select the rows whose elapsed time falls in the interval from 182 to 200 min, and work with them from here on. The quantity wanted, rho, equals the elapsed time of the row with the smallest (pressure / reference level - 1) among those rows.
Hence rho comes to 183.5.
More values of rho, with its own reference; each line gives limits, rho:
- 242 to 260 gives 243.5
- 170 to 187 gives 171.0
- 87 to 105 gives 93.5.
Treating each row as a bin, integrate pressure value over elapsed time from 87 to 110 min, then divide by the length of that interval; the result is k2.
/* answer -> 233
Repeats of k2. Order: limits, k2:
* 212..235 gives 211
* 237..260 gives 220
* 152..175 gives 175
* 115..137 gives 223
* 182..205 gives 237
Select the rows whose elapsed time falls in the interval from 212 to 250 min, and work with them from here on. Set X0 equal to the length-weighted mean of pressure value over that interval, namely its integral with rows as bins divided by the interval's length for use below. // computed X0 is 211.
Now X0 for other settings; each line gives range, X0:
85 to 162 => 216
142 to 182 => 186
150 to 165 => 183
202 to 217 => 228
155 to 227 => 213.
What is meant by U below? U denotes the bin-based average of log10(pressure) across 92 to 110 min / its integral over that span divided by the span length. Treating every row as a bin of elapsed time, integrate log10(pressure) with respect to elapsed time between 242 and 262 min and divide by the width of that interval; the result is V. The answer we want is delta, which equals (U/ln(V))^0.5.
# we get 1.662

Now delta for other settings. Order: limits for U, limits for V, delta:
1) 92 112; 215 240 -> 1.675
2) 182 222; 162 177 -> 1.710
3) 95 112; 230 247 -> 1.673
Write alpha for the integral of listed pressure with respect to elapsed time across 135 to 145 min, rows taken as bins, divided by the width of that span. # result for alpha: 220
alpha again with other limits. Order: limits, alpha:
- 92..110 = 230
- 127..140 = 222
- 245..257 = 225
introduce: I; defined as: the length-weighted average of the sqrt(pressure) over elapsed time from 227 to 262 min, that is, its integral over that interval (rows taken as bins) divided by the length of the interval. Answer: 14.8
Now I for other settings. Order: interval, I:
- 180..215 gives 15.3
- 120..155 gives 14.3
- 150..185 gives 13.7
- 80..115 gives 15.2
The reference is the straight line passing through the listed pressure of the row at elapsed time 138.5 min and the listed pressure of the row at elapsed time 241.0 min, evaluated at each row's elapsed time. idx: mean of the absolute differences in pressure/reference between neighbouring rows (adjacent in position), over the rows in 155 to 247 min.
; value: 0.07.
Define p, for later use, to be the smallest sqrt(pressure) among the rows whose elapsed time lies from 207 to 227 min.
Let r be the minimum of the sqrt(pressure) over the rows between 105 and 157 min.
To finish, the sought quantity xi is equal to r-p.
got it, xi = -2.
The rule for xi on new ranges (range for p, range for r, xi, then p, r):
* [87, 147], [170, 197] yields -2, 13.4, 11.7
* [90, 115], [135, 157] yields -2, 14.8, 12.3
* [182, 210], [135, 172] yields -4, 14.8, 11.0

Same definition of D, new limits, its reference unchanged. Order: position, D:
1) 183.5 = 11.2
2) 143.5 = 12.6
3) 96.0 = 13.8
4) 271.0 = 13.9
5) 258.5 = 14.3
